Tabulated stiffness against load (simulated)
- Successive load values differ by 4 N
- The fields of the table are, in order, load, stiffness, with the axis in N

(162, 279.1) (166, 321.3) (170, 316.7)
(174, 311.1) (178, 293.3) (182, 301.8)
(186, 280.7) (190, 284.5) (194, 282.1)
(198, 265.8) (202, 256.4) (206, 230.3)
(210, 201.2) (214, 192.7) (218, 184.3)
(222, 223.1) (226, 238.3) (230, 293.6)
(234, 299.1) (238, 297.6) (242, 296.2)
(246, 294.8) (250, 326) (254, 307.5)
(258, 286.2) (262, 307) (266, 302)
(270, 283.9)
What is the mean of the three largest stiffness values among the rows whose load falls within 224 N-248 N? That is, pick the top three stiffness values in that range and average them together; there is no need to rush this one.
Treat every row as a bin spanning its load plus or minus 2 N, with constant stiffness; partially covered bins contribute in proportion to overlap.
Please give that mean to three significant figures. 298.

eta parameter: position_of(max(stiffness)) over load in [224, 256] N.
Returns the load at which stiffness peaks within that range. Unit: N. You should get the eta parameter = 250 N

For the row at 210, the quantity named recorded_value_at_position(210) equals 201.2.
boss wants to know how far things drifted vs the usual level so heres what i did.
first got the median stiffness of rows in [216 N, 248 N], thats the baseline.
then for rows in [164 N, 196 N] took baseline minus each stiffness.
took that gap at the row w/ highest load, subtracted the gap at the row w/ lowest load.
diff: 39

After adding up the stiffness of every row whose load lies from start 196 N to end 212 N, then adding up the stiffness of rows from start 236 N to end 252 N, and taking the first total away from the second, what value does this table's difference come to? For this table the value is 261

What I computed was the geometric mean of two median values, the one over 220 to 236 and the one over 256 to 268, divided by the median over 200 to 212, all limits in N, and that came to 1.23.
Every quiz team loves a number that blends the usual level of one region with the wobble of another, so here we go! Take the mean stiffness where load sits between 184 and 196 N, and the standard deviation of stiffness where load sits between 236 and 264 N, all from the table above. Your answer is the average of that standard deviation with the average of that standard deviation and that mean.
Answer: 80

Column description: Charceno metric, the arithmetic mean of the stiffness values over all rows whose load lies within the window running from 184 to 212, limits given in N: 257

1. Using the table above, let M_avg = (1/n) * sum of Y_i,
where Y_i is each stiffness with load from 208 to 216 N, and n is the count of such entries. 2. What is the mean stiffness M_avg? 197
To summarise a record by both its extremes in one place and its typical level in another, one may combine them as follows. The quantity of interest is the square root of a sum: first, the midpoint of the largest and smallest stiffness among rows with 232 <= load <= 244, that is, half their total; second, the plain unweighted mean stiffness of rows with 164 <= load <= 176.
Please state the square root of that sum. 24.8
